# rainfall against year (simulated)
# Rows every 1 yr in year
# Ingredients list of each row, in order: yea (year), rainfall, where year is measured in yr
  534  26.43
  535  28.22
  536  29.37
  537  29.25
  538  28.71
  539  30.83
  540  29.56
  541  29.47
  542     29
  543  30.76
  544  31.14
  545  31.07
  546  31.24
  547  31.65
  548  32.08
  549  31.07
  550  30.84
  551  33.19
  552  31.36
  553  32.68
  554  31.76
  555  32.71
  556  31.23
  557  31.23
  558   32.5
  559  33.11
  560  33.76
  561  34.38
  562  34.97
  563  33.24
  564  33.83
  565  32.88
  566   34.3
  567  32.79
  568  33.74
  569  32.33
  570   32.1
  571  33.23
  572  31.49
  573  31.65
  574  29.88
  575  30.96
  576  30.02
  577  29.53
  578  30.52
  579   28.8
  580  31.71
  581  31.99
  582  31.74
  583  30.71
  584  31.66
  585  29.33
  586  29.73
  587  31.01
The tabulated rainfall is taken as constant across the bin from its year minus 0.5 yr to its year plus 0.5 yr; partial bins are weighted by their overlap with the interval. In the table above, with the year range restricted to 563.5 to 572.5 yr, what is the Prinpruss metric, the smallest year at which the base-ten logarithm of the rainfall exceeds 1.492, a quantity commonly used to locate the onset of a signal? 564 yr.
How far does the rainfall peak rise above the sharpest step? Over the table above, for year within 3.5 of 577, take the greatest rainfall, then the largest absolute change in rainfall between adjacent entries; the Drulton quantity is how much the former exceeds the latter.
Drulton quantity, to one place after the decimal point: 28.8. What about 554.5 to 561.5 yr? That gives 32.9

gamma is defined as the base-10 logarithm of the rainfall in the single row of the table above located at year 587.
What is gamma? 1.49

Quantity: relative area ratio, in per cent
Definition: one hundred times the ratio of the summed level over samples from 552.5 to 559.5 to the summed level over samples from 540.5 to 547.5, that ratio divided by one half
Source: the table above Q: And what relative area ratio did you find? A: 210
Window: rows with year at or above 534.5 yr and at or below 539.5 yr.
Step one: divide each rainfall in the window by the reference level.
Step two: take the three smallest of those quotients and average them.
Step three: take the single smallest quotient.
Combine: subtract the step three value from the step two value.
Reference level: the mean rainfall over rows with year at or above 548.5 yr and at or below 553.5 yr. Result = 0.016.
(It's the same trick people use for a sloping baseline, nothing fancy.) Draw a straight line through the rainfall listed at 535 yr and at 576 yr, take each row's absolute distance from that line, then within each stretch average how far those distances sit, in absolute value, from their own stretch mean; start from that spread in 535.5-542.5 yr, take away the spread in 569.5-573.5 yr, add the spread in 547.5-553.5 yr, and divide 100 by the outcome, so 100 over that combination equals 165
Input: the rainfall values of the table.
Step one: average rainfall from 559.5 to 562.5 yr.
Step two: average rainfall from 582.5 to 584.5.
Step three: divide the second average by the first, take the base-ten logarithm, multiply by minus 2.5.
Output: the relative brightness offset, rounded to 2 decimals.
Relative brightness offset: 0.11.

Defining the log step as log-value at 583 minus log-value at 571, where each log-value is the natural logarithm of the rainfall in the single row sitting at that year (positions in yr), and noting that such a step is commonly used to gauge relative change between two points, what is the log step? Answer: -0.08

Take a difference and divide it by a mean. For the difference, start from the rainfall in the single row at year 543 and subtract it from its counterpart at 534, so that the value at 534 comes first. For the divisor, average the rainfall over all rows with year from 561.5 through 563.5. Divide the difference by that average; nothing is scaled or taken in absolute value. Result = -0.13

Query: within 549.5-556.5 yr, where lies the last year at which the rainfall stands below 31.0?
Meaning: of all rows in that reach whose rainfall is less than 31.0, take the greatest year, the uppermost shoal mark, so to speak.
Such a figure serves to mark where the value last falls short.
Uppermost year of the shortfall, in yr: 550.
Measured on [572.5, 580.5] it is 579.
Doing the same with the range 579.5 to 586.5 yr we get 586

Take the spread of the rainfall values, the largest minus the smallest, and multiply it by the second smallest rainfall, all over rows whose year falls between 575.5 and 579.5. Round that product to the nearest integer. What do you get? 51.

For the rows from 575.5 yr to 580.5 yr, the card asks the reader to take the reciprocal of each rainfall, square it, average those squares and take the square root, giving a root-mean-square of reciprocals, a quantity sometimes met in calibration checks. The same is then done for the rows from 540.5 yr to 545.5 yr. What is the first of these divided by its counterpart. 1.01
